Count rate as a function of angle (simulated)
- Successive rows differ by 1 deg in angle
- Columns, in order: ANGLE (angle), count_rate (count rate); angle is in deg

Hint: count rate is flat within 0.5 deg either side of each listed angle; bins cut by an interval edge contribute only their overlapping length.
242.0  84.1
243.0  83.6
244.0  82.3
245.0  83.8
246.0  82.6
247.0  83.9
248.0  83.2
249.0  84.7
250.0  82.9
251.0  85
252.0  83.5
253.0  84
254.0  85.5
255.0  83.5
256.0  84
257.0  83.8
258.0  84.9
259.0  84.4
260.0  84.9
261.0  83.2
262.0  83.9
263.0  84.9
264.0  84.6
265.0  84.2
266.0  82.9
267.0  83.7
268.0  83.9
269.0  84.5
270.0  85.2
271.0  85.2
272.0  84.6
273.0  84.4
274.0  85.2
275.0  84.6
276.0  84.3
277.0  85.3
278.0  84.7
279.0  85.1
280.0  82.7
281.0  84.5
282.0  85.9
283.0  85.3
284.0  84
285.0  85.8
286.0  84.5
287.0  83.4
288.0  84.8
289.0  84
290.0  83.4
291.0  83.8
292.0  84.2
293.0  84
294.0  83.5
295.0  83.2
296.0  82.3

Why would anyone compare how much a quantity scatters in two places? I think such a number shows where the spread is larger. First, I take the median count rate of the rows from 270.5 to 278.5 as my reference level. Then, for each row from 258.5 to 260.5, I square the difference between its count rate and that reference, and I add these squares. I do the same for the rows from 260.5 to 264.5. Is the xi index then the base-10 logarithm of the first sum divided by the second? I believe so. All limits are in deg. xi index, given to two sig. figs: -1.3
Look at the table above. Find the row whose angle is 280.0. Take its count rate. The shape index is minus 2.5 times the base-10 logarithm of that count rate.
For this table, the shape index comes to -4.794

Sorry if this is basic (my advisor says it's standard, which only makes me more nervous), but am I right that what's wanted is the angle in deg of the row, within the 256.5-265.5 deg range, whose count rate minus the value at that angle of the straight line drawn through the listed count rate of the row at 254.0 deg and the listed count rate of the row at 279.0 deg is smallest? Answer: 261.0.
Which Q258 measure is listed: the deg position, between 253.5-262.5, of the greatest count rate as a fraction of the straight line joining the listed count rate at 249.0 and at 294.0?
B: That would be 254.0 deg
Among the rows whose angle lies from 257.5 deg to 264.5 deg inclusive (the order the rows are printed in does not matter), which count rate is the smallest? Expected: 83.2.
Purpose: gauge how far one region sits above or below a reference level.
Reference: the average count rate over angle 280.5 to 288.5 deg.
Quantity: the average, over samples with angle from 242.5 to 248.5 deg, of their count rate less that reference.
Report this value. -1.54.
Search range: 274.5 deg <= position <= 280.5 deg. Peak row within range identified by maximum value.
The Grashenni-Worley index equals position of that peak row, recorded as 277.0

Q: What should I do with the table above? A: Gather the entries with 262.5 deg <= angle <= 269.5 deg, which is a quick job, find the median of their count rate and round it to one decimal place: 84.2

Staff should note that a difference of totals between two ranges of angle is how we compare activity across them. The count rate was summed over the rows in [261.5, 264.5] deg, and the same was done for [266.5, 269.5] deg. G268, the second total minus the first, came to -1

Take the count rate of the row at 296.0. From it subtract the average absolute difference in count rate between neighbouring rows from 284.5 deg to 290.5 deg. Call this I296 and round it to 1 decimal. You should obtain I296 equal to 81.3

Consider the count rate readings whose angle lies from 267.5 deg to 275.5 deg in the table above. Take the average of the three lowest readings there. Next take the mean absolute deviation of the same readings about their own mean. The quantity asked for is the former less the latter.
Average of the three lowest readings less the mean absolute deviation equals 83.9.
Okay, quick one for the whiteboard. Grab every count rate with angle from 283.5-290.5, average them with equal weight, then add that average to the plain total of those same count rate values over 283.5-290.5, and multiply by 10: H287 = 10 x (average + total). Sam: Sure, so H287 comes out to 6742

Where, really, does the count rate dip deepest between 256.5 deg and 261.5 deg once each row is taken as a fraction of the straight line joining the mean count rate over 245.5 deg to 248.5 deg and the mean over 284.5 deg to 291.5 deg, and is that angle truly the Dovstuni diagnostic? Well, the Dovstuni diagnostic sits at 261.0 deg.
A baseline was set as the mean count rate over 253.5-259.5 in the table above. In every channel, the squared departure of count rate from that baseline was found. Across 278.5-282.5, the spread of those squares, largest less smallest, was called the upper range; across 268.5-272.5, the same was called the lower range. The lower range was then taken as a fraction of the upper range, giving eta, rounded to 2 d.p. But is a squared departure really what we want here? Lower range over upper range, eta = 0.26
